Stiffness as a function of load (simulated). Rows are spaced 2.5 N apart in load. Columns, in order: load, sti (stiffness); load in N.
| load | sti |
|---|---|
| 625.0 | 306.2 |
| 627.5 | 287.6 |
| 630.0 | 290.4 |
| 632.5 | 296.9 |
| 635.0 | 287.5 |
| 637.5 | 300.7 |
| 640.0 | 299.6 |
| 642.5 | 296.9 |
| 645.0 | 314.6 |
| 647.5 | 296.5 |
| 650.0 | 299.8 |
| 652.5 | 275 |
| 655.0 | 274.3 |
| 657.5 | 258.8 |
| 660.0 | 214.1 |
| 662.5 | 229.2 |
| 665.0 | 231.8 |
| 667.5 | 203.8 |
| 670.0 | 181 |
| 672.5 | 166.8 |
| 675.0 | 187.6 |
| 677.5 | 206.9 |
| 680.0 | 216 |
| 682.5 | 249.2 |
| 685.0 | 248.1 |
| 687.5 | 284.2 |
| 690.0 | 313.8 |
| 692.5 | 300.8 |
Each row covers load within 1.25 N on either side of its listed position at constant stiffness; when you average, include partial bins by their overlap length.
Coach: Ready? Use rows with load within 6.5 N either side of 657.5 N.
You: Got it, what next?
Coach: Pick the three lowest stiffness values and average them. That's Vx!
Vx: 234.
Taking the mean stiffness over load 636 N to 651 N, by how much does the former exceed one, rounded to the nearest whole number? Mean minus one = 300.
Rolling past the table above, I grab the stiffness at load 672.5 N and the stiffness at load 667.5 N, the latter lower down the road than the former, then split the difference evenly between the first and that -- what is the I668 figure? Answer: 185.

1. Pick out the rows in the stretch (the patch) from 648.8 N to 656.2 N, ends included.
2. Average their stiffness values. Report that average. 283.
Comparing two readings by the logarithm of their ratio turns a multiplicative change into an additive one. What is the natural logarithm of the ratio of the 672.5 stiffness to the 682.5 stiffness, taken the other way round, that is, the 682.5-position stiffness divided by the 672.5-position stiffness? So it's 0.40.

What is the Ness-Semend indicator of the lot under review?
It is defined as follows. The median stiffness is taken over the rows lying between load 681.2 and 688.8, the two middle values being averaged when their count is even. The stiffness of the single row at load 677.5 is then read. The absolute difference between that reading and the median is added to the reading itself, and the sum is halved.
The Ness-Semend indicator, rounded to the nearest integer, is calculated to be 125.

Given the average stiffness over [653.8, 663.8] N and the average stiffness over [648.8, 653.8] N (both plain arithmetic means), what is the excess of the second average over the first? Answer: 43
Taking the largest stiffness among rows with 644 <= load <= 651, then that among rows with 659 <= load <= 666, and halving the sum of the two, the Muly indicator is 273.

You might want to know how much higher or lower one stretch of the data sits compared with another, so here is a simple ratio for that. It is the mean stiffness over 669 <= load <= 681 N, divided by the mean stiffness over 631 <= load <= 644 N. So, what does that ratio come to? 0.65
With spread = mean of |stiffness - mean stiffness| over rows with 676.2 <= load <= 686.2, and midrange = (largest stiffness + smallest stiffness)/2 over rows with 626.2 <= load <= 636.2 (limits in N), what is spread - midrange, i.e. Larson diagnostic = -274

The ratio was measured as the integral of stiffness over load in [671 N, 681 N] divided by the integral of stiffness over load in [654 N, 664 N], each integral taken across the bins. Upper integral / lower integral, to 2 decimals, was 0.80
